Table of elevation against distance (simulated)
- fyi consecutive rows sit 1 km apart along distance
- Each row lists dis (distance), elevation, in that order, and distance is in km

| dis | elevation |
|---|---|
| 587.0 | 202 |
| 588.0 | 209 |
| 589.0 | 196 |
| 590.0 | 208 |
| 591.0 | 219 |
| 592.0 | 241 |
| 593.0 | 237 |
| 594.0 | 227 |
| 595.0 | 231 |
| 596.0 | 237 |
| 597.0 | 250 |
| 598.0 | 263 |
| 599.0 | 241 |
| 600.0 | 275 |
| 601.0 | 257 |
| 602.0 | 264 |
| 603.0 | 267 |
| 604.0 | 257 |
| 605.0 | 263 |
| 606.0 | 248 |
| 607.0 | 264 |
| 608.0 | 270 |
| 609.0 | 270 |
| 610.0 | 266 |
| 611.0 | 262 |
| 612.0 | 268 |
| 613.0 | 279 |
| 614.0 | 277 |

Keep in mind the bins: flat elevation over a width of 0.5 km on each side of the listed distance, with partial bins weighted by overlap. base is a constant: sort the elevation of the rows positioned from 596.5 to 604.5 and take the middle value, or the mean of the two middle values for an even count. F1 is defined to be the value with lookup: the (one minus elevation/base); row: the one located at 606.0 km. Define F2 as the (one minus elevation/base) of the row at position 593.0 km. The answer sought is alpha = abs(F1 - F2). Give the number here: 0.04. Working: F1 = 0.046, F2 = 0.09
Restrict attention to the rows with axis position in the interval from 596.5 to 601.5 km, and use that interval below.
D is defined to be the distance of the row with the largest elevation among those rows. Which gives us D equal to 600.0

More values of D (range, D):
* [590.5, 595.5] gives 592.0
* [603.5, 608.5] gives 608.0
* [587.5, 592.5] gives 592.0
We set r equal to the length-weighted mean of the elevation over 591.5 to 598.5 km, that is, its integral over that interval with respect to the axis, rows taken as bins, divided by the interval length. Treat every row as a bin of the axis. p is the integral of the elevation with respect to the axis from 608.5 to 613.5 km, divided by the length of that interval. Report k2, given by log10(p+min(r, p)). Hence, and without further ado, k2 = 2.71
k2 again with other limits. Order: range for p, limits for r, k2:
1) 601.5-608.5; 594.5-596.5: 2.70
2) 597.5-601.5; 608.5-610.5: 2.71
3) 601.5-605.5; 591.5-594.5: 2.70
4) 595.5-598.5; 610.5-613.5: 2.70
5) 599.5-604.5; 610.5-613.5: 2.72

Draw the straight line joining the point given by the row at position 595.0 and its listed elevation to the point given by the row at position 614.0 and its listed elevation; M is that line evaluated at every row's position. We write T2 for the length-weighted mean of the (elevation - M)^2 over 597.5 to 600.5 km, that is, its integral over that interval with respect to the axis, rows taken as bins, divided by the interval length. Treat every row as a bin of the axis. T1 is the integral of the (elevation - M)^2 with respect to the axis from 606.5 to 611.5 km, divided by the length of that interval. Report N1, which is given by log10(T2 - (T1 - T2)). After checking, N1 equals 3.02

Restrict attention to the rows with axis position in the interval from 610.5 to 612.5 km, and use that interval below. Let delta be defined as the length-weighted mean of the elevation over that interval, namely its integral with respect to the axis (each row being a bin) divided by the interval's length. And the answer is 265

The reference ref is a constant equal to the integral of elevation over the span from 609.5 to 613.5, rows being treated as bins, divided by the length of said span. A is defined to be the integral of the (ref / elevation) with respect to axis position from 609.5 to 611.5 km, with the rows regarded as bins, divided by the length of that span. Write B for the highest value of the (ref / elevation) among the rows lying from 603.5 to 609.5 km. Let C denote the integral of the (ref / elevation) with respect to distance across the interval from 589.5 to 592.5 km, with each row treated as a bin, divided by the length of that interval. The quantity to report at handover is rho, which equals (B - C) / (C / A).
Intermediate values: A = 1.02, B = 1.08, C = 1.21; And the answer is -0.11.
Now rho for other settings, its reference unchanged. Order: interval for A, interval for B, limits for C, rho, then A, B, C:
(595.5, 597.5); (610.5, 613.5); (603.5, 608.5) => -0.01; 1.10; 1.03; 1.03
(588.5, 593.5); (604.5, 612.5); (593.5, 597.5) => -0.06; 1.23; 1.08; 1.14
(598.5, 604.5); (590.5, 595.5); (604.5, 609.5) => 0.21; 1.03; 1.23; 1.02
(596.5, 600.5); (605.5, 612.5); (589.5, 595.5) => -0.09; 1.05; 1.08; 1.19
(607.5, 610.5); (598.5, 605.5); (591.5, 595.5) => -0.03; 1.00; 1.12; 1.15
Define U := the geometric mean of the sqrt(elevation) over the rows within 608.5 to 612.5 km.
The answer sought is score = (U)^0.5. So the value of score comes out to 4.04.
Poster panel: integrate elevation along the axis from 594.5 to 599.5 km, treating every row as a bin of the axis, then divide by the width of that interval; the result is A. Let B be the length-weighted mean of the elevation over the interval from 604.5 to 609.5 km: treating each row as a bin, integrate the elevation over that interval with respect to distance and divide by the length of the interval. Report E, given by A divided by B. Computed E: 0.93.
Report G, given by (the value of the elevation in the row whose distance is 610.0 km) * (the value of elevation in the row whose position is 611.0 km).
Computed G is 69692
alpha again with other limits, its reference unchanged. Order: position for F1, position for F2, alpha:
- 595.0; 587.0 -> 0.11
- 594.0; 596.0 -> 0.04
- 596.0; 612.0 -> 0.12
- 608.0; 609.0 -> 0.00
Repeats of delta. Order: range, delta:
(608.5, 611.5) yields 266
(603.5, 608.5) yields 260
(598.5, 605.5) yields 261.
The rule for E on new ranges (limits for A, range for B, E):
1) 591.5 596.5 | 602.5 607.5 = 0.90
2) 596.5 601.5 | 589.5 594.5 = 1.14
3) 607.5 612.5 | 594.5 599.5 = 1.09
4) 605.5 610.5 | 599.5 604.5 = 1.00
